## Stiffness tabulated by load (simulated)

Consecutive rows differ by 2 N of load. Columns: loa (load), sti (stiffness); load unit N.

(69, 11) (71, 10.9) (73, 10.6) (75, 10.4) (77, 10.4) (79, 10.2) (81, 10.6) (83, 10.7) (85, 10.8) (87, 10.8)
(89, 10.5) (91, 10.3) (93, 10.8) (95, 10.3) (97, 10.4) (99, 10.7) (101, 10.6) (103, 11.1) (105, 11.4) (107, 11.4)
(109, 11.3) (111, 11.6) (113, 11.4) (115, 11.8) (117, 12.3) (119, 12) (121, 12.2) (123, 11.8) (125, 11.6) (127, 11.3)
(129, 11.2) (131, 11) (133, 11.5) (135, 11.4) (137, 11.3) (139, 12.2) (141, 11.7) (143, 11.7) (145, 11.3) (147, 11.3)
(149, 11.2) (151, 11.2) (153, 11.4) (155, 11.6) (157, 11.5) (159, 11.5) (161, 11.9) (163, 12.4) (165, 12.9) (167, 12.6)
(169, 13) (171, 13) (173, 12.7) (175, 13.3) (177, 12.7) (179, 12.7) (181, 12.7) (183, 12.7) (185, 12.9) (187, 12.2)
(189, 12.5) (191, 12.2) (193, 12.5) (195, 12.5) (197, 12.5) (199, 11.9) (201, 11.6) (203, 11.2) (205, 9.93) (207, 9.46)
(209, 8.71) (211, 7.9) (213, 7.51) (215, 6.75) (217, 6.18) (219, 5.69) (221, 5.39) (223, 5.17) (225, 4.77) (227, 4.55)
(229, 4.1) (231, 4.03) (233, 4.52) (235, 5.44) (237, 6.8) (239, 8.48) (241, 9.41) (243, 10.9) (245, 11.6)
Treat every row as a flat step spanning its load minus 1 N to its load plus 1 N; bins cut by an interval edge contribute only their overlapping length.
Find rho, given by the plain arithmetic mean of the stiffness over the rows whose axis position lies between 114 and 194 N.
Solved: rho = 12.0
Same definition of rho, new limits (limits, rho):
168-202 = 12.6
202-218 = 8.5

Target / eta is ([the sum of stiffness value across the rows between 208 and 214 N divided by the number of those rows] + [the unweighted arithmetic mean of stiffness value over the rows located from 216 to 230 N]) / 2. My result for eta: 6.6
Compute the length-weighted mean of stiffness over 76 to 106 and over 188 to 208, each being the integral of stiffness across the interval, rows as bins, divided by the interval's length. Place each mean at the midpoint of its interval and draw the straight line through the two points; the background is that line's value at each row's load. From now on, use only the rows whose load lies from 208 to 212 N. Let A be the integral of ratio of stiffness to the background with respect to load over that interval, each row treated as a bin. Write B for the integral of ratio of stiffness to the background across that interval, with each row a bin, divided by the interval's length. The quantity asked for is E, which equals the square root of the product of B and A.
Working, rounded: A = 2.83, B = 0.71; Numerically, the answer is 1.41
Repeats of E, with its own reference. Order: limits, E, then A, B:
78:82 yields 1.97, 3.95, 0.99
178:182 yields 2.22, 4.43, 1.11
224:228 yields 0.78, 1.57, 0.39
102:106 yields 2.09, 4.18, 1.05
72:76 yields 2.00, 4.01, 1.00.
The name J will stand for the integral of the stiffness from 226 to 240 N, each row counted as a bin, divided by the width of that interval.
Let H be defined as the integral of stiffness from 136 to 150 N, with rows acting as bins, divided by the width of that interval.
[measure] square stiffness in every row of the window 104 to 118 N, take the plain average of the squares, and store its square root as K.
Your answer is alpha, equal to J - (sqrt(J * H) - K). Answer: 9.1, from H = 11.5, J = 5.4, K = 11.6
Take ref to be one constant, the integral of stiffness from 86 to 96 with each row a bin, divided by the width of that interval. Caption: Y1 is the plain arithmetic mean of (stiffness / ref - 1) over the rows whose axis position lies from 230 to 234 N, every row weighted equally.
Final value -0.59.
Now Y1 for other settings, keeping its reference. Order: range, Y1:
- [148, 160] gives 0.08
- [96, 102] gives 0.00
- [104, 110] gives 0.08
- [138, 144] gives 0.13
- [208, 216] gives -0.27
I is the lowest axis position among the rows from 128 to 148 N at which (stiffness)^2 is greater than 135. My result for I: 139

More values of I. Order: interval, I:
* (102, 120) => 115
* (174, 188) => 175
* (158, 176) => 161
